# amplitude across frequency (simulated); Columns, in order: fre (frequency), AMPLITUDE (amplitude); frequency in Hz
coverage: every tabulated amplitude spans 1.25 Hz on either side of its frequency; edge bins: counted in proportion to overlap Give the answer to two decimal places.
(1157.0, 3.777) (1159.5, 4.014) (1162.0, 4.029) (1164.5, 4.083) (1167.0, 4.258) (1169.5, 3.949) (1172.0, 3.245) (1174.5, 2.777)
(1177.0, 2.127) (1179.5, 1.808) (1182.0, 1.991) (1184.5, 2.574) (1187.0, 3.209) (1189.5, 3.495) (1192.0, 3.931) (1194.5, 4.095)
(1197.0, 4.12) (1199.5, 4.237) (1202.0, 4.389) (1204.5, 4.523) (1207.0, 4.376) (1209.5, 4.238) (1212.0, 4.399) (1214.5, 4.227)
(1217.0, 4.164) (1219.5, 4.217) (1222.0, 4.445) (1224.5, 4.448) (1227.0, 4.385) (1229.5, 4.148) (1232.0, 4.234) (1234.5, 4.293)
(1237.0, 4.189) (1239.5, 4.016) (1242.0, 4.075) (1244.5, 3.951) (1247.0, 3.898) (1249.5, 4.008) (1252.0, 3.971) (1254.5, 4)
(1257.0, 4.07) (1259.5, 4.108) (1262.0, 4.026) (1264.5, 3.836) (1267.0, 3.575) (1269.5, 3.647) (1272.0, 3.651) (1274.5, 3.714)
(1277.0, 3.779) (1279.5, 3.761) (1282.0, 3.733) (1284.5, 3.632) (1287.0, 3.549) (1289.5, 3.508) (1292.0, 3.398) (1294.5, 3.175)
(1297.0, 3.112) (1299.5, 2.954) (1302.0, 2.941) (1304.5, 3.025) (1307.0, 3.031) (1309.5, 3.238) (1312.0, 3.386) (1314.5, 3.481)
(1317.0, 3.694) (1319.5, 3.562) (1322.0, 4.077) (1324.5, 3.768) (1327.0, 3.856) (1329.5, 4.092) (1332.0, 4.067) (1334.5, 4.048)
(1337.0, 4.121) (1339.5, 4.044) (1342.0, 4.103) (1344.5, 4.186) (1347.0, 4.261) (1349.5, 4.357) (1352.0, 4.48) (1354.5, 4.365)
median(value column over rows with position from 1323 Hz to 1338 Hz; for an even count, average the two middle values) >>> 4.06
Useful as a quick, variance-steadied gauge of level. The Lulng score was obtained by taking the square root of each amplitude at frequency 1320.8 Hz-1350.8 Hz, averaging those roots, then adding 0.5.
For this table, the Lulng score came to 2.52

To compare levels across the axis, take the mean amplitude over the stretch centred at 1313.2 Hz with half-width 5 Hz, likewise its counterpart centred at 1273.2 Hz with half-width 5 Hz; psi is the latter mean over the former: 1.1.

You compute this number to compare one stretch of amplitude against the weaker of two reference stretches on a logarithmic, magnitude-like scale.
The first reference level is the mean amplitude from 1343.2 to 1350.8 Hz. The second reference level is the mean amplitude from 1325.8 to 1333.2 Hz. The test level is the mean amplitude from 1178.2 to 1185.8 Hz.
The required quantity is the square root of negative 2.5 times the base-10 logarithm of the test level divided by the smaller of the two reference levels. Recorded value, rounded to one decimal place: 0.8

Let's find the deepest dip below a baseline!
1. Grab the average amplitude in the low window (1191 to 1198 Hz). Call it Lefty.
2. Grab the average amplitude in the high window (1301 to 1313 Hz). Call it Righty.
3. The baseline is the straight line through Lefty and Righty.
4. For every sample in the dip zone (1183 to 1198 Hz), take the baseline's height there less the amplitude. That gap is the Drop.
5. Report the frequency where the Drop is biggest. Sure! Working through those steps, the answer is 1184.5 Hz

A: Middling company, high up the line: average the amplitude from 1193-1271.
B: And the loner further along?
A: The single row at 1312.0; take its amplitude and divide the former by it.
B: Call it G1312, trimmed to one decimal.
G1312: 1.2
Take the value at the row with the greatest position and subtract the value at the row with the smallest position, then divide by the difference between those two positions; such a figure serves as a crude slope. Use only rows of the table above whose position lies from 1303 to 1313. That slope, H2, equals 0.05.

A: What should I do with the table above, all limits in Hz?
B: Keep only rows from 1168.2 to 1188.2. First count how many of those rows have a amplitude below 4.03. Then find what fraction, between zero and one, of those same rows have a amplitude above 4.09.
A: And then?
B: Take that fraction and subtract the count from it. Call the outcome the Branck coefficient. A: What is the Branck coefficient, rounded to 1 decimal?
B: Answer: -8.0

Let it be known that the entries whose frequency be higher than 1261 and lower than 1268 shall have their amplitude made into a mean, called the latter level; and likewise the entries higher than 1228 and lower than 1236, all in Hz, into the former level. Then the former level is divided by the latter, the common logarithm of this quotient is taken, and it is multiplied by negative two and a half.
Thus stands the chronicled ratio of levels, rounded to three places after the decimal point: -0.112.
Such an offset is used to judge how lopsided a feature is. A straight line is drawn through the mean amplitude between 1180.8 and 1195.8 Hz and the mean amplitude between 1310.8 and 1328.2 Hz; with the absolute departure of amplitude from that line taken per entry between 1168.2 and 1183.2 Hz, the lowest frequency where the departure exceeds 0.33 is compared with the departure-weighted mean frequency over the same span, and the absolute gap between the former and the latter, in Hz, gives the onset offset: 7.9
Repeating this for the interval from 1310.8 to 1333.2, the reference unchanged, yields 1.2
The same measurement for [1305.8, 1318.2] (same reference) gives 2.6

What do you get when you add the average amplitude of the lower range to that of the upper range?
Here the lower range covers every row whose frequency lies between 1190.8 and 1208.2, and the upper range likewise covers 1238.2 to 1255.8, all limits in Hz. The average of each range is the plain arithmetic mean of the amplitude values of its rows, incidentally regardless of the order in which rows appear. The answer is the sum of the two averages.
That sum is 8.2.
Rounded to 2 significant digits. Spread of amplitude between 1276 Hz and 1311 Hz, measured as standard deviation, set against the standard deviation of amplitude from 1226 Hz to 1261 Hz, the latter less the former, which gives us -0.17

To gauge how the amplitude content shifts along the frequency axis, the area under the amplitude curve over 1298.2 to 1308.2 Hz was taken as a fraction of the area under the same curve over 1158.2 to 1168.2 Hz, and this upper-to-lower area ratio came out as 0.7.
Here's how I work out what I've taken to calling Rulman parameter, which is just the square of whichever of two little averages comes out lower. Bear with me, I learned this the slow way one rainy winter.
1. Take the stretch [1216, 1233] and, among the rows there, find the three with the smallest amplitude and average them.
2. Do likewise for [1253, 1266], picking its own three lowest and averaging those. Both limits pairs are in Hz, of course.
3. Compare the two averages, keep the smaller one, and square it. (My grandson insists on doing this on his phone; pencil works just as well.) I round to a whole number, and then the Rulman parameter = 16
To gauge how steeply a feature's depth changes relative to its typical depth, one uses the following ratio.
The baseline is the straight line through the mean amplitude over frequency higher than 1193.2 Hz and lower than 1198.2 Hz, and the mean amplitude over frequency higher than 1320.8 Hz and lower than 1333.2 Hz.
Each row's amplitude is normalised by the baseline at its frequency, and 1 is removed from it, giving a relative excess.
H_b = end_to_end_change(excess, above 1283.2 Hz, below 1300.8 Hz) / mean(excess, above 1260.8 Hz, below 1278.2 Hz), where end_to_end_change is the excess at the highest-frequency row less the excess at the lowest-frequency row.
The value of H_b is 2.4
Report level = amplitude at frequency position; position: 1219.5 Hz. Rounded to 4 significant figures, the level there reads 4.217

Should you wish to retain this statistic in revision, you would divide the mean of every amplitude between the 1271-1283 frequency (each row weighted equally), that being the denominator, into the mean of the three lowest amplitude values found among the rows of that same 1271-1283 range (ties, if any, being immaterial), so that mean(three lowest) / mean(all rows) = 0.992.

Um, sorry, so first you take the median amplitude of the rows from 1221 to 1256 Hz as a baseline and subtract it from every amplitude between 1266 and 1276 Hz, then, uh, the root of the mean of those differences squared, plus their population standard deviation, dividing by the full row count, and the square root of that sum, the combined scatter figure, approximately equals 0.72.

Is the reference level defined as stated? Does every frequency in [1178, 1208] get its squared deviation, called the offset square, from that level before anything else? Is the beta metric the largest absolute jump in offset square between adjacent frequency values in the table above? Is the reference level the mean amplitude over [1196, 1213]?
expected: 2.4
